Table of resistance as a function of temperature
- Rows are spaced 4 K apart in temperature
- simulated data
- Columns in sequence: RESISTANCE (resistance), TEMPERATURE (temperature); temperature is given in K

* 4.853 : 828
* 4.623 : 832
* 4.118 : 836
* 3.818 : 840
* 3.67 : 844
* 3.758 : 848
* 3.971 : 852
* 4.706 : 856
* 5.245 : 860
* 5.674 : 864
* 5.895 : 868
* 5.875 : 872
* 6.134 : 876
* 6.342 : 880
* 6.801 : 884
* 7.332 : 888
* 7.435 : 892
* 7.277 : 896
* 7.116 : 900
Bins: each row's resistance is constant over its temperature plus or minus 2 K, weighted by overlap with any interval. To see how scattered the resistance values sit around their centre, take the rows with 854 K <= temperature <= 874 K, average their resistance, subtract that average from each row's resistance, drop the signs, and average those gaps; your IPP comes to 0.40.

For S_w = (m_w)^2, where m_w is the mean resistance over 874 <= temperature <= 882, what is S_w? 39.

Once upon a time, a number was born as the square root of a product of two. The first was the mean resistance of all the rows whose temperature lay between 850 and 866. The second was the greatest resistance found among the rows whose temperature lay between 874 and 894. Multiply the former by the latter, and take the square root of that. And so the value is 6.0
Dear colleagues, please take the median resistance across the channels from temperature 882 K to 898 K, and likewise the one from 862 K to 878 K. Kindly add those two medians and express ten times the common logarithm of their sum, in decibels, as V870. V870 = 11.2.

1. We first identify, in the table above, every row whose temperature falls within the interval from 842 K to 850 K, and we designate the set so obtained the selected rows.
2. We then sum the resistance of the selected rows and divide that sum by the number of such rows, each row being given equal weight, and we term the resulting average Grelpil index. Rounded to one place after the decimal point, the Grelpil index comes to 3.7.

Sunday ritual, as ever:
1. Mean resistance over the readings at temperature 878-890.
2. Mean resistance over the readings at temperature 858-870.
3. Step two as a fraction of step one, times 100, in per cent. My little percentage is 82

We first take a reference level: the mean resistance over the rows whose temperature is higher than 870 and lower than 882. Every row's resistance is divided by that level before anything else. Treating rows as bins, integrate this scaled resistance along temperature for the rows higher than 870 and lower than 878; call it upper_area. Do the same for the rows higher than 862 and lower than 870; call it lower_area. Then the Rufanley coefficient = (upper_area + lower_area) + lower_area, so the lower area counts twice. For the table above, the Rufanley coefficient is 23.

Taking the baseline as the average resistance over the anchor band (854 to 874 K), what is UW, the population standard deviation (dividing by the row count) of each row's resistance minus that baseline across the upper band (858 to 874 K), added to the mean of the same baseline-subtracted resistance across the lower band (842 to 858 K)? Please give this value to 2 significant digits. -1.2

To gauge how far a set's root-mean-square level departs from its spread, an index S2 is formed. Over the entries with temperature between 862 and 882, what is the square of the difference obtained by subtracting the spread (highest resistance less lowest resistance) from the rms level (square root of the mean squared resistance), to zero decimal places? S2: 28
